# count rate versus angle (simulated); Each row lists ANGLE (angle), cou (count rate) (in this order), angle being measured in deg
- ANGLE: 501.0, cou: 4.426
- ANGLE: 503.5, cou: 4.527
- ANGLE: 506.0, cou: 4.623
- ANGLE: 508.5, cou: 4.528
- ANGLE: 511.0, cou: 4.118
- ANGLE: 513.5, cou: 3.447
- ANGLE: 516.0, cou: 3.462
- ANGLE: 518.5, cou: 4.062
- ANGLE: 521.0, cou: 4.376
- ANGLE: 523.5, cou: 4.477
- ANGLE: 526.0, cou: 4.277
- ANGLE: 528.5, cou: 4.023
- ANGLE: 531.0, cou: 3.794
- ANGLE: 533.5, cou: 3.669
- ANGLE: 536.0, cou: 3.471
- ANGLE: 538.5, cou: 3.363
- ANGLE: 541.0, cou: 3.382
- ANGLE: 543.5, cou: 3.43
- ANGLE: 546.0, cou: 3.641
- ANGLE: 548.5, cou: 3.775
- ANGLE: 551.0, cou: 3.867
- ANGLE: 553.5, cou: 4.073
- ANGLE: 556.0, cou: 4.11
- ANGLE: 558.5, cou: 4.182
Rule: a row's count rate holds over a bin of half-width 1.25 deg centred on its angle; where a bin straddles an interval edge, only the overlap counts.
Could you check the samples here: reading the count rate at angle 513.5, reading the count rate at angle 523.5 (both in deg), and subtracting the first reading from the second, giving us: 1.03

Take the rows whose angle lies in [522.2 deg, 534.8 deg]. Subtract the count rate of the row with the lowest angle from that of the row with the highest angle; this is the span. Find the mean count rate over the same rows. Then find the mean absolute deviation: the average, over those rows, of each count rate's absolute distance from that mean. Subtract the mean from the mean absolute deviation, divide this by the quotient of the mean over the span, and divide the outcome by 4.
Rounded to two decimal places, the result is 0.19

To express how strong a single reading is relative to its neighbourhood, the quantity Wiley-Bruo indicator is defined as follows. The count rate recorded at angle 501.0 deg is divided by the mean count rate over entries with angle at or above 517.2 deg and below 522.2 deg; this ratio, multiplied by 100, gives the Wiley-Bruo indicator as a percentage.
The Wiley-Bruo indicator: 105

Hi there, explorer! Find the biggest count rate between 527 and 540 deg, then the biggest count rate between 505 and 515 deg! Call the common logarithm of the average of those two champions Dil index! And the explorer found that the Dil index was 0.636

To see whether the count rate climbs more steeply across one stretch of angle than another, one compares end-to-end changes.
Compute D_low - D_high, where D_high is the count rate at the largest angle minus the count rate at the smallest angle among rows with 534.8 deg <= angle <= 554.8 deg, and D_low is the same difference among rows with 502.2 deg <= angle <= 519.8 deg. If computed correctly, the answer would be -1.1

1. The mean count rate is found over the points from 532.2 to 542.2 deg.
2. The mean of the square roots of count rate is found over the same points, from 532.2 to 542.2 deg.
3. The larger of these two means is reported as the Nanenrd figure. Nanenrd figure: 3.47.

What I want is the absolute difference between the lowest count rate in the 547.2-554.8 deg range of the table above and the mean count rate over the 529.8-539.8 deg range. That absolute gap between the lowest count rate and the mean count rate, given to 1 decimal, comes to 0.2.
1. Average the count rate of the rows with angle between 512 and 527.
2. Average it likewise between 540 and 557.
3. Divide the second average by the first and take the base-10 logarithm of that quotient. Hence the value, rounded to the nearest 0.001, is -0.029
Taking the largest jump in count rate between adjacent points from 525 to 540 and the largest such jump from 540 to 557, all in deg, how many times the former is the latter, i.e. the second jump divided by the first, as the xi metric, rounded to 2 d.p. 0.83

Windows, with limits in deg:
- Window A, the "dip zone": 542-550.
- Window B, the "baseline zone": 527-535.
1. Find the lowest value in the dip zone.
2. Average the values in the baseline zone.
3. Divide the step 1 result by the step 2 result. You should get 0.90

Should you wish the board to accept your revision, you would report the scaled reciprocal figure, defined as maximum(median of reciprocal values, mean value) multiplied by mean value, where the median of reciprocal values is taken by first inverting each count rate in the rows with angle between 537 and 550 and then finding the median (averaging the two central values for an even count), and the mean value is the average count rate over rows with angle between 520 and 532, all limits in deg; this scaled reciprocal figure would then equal 17.6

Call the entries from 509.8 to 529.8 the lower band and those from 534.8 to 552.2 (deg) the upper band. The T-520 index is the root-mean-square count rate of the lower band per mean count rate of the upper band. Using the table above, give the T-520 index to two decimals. 1.14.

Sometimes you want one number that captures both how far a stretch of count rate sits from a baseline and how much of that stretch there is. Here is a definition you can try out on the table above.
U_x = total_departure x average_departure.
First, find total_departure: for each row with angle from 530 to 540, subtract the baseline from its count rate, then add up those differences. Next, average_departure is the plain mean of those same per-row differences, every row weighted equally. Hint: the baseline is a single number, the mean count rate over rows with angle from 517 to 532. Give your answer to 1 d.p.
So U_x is 1.4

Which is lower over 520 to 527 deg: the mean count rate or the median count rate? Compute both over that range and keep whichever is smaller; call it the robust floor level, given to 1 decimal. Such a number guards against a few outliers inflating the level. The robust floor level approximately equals 4.4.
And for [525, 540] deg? 3.7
